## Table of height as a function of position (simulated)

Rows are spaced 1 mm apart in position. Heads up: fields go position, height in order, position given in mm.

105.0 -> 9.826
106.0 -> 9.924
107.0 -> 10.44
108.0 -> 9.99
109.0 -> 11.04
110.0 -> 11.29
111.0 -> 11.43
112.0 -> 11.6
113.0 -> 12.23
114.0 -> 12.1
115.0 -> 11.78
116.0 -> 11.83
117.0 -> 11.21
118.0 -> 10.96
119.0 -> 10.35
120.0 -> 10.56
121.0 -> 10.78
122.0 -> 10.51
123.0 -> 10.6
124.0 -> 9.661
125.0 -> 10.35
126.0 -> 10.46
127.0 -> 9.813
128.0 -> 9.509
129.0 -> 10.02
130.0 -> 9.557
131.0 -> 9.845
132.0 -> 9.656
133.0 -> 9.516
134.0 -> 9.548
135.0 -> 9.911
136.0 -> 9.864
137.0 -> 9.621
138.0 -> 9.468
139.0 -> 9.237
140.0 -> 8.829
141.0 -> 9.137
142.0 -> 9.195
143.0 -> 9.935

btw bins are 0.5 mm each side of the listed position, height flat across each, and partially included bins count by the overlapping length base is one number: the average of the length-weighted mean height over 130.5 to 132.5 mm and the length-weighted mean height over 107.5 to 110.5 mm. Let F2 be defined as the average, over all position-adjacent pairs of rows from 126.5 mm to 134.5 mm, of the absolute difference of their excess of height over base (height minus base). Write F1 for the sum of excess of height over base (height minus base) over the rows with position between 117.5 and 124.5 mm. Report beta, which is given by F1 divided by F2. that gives 6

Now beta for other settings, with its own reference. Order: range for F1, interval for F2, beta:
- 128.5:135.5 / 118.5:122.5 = -16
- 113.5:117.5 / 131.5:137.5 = 36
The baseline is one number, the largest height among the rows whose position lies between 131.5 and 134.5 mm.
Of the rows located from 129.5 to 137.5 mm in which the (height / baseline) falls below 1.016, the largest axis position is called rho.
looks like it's 137.0 mm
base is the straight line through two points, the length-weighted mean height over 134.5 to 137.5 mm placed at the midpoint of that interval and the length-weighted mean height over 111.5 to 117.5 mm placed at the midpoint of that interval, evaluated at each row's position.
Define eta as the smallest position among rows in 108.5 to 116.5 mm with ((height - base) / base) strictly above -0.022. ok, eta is 113.0 mm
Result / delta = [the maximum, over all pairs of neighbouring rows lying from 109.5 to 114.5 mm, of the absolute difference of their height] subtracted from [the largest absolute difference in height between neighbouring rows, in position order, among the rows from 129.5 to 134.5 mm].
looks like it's -0.34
